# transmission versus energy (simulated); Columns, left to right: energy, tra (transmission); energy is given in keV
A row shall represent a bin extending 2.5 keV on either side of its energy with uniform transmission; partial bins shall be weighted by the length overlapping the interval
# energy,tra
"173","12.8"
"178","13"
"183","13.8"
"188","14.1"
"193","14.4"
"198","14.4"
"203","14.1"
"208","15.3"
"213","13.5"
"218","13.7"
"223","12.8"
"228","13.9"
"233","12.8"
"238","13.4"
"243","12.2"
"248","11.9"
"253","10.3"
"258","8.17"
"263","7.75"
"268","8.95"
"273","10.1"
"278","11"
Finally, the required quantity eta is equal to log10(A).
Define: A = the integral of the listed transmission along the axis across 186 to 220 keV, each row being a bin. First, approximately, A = 484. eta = 2.68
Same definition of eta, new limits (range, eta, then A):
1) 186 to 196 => 2.15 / 143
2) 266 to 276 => 1.98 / 96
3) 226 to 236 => 2.12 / 133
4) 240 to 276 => 2.56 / 359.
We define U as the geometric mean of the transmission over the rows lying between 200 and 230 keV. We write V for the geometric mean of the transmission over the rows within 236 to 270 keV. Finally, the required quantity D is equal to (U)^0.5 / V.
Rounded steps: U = 13.9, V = 10.2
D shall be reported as 0.37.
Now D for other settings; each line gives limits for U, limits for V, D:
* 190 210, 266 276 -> 0.40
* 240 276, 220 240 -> 0.24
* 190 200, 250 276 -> 0.42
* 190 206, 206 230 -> 0.27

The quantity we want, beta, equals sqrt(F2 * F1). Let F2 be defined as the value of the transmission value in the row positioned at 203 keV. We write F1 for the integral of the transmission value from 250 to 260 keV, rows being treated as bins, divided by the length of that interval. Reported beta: 12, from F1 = 9.4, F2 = 14.1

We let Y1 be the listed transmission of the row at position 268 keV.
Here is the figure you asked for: 8.95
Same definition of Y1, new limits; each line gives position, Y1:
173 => 12.8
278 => 11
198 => 14.4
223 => 12.8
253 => 10.3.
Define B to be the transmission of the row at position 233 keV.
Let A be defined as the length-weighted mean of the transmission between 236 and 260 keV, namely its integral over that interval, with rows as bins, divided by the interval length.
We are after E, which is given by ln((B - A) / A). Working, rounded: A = 11.2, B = 12.8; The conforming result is -2.0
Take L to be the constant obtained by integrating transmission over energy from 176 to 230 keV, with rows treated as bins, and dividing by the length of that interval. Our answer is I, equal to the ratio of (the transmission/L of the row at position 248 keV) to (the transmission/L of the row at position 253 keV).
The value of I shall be 1.16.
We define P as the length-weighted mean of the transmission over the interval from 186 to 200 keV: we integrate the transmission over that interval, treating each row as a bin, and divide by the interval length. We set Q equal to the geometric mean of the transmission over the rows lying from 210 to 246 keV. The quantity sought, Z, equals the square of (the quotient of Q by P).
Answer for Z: 0.8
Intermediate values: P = 14.3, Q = 13.2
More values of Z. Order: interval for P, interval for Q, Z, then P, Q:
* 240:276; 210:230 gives 1.8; 10.0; 13.5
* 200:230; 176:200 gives 1.0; 13.9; 13.9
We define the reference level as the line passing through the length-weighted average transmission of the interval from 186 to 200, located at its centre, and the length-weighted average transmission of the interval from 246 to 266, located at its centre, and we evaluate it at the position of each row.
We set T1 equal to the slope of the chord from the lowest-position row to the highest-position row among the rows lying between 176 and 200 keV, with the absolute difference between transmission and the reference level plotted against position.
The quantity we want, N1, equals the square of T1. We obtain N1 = 0.0098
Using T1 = -0.10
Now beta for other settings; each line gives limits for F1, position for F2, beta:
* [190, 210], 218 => 14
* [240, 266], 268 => 10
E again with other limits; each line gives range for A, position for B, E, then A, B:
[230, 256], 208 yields -1.3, 12.1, 15.3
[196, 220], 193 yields -4.3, 14.2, 14.4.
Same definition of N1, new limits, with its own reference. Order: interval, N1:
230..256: 0.0023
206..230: 0.0000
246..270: 0.0050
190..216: 0.0010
